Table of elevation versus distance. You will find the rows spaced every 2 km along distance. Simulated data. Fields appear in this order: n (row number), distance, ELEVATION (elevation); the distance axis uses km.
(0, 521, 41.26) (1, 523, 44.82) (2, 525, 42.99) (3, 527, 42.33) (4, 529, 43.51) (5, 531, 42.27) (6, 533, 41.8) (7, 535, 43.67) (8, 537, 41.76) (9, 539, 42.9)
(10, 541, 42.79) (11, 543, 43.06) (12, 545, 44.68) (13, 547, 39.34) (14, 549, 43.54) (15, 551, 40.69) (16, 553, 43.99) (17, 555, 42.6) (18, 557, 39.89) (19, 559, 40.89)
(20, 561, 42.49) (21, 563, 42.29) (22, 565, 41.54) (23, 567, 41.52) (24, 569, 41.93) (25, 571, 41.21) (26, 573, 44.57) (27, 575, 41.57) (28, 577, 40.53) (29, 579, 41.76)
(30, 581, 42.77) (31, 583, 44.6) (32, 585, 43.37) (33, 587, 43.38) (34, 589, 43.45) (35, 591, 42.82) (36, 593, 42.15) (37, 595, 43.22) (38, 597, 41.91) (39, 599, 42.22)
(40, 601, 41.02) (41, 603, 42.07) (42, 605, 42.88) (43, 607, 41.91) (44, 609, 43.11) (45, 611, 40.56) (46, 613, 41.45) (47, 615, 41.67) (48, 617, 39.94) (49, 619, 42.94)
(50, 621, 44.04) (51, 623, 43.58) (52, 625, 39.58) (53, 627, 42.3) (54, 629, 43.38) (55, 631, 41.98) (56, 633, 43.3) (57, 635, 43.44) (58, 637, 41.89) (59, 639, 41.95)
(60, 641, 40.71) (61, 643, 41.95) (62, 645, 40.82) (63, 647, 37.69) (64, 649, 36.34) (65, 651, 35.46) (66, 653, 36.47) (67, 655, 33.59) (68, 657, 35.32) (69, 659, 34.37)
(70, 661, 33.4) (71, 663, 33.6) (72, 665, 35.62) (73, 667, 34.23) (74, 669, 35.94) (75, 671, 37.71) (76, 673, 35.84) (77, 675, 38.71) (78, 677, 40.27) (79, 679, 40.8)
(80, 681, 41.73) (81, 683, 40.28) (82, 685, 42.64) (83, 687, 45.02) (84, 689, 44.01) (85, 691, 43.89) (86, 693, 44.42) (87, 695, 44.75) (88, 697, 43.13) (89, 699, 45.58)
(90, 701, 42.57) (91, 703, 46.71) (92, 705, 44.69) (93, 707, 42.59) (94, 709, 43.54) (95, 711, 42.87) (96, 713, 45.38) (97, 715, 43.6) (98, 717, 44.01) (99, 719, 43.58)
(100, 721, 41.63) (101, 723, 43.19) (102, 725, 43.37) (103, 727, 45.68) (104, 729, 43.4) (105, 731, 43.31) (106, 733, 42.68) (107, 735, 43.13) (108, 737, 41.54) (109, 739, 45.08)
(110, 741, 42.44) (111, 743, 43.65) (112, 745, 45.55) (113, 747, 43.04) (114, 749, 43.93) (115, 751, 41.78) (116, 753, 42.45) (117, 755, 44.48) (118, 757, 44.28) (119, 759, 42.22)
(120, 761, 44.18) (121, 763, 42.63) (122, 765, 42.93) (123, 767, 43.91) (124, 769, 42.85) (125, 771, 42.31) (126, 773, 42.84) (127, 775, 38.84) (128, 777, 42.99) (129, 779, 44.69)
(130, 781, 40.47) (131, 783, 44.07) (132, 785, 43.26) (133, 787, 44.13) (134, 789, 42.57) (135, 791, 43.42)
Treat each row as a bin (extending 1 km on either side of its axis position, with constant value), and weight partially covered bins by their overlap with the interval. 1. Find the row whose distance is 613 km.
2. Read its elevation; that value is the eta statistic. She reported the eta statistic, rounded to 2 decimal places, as 41.45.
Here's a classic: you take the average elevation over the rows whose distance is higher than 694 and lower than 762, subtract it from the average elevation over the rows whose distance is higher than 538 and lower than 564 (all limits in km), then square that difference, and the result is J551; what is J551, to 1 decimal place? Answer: 2.0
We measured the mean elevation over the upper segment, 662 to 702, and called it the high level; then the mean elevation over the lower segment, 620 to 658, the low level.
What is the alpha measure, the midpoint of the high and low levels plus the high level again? 80.9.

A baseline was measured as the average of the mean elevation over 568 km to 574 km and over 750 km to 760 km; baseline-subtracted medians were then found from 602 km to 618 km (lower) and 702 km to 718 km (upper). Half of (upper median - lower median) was 1.0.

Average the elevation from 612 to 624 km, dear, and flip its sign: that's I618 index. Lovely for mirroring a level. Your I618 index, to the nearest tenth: -42.3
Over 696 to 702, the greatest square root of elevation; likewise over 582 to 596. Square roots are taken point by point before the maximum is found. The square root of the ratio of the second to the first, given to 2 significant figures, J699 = 0.99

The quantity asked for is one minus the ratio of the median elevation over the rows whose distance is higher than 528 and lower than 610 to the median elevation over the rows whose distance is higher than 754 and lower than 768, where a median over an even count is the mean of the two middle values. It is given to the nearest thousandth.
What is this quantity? 0.037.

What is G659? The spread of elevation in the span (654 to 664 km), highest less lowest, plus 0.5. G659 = 2.4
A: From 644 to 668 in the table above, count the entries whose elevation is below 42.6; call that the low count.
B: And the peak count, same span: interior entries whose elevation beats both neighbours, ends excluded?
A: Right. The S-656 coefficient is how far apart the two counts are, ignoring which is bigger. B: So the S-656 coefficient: 9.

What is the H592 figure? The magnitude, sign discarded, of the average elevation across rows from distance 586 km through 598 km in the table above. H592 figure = 42.8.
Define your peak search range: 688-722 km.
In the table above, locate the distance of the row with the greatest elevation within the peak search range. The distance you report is 703 km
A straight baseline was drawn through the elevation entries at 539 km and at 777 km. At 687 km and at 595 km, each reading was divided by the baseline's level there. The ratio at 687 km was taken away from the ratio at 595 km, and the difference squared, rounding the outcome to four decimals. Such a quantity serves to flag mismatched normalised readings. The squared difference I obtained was 0.0017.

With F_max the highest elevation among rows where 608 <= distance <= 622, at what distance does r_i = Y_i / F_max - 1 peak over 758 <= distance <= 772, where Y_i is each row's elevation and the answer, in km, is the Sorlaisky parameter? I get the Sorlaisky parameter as 761 km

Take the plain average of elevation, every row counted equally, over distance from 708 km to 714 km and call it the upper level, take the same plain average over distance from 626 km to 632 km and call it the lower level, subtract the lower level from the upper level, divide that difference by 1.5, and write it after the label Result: 0.9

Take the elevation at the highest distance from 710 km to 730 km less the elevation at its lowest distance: 1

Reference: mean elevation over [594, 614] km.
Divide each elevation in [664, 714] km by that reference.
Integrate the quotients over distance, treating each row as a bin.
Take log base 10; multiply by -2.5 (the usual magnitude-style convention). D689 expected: -4.24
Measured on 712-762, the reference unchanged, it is -4.28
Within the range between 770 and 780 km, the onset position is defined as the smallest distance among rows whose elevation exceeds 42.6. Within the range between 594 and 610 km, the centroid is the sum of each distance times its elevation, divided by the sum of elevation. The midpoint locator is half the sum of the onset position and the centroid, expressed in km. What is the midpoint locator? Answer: 687.5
